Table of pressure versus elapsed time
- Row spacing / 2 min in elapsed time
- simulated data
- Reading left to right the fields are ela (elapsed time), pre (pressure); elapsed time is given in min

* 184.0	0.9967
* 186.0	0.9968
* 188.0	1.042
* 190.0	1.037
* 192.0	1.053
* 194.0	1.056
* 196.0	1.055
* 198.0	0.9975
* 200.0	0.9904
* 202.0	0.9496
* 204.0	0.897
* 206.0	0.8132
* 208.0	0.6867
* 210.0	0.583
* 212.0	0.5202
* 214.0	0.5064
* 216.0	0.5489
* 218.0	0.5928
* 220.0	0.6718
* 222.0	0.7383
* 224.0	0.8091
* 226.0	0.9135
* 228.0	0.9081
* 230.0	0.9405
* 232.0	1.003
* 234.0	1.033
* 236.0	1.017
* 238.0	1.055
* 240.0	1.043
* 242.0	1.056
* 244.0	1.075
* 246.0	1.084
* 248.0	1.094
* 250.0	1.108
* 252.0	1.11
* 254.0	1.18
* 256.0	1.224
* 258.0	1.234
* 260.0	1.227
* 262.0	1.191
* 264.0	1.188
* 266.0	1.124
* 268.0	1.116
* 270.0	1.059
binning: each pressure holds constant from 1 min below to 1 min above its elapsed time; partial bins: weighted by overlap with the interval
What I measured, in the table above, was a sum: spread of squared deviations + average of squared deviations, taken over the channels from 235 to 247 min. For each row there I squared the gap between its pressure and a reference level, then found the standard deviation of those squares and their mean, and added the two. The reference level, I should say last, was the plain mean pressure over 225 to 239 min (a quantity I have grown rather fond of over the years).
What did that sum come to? 0.009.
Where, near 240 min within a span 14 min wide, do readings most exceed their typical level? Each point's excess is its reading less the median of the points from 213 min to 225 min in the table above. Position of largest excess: 246.0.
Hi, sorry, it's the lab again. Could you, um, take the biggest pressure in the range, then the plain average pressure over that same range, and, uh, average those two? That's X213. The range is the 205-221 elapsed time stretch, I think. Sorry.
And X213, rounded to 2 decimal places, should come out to 0.71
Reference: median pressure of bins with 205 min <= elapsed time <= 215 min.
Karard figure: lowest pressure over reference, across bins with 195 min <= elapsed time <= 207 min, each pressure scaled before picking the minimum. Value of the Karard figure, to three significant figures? 1.39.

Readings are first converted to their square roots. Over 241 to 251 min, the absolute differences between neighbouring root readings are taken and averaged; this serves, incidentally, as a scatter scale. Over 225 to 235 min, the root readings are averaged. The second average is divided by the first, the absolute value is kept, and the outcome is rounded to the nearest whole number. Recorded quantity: 157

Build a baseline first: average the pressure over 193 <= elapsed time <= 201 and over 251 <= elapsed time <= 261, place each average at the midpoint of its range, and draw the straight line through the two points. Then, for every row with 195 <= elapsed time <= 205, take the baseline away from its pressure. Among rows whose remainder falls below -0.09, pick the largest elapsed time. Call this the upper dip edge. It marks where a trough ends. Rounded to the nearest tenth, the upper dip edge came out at 204.0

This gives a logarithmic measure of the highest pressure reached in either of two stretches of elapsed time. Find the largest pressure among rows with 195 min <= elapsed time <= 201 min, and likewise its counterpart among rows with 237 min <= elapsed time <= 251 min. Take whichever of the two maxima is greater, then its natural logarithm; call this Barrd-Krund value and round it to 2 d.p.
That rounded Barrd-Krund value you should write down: 0.10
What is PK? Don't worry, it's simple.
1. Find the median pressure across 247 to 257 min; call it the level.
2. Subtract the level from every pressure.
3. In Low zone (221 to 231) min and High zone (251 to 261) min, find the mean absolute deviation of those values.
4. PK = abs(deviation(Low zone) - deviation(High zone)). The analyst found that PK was 0.031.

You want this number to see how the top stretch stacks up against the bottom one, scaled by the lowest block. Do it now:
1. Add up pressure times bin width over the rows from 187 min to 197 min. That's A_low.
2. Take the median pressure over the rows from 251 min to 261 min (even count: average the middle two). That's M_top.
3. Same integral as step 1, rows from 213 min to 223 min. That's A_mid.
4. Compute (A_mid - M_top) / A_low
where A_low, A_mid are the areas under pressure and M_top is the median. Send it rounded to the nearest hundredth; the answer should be 0.47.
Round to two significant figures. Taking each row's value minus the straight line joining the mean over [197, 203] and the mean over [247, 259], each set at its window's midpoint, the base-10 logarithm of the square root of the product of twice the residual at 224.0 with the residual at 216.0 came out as -0.31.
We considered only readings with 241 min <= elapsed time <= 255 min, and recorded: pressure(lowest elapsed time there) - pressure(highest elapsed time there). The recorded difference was -0.12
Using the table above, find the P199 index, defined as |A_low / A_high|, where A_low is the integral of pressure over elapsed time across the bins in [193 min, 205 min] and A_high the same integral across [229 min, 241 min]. 0.98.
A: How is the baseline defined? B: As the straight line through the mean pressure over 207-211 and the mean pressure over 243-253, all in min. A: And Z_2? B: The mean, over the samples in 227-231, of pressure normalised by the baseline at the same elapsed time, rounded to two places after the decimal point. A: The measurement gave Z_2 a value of 1.06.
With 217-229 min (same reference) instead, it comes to 0.96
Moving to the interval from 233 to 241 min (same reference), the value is 1.08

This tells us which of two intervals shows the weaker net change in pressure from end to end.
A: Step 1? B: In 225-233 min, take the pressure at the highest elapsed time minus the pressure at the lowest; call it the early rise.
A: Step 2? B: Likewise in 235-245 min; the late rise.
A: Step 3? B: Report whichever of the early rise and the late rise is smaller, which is 0.058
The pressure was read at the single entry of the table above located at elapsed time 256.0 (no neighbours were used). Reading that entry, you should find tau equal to 1.224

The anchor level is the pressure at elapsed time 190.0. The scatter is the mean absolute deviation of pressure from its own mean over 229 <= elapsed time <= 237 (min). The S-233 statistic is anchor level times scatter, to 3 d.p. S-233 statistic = 0.030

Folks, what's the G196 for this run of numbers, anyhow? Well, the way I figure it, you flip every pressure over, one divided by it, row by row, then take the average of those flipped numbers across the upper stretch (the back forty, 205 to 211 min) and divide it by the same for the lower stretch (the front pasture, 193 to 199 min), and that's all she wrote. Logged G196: 1.52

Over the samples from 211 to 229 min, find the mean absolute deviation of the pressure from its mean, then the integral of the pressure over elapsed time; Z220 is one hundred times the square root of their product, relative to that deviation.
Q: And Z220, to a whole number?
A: 958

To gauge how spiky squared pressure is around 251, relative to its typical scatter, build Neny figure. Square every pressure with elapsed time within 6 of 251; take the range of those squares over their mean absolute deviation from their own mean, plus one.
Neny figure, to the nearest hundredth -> 4.06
